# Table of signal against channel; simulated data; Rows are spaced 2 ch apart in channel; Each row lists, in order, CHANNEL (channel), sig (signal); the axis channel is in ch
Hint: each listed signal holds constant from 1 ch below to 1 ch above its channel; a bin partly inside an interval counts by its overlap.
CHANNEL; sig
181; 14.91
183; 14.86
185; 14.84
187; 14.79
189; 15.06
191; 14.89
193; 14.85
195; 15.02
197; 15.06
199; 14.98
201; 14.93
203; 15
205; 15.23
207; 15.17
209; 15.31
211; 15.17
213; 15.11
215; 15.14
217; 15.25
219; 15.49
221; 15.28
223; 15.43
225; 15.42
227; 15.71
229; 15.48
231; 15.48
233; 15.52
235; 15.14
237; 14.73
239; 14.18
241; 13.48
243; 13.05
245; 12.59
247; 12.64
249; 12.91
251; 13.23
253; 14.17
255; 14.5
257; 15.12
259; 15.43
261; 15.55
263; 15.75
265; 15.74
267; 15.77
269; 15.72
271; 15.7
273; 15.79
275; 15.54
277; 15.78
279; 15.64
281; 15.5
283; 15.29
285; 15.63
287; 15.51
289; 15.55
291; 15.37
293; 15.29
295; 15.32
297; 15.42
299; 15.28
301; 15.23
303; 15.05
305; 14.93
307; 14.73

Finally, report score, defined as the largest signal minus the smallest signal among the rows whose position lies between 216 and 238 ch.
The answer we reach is 0.98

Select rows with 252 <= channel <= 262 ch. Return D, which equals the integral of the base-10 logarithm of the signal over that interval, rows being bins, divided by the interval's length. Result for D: 1.17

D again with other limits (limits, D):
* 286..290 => 1.19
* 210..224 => 1.18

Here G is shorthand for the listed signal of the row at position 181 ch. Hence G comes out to 14.91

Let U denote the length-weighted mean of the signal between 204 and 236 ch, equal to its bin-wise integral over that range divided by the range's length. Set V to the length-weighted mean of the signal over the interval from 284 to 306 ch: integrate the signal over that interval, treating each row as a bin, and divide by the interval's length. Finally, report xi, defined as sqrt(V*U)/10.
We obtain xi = 1.53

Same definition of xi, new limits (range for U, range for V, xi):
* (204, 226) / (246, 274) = 1.51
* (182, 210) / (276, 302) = 1.52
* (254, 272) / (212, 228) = 1.54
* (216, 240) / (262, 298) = 1.54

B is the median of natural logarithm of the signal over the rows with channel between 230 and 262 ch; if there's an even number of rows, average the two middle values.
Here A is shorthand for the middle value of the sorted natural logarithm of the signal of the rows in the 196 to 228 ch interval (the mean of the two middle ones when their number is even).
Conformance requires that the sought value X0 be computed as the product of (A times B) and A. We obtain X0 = 19.7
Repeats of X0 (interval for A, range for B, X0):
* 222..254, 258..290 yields 19.6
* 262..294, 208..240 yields 20.6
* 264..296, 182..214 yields 20.4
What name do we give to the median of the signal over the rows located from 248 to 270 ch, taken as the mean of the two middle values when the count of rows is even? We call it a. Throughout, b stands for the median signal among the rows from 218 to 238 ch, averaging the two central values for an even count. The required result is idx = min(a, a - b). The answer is 0.0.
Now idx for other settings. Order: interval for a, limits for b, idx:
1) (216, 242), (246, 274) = -0.1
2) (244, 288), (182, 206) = 0.6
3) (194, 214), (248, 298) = -0.4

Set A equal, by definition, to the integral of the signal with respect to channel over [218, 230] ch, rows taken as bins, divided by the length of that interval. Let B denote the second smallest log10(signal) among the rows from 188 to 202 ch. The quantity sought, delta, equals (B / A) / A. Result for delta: 0.0049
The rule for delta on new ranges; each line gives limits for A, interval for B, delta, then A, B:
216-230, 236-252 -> 0.0046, 15.4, 1.10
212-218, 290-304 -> 0.0051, 15.2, 1.18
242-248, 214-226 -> 0.0073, 12.8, 1.18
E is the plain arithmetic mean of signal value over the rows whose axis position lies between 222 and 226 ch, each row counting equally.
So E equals 15.4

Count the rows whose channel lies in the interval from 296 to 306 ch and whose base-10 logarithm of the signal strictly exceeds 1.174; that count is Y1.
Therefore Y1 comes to 5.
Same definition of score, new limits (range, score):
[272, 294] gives 0.50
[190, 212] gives 0.46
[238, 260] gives 2.84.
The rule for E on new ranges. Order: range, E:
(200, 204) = 15.0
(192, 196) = 14.9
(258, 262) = 15.5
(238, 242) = 13.8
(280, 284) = 15.4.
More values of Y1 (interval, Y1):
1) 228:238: 4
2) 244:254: 0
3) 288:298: 5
